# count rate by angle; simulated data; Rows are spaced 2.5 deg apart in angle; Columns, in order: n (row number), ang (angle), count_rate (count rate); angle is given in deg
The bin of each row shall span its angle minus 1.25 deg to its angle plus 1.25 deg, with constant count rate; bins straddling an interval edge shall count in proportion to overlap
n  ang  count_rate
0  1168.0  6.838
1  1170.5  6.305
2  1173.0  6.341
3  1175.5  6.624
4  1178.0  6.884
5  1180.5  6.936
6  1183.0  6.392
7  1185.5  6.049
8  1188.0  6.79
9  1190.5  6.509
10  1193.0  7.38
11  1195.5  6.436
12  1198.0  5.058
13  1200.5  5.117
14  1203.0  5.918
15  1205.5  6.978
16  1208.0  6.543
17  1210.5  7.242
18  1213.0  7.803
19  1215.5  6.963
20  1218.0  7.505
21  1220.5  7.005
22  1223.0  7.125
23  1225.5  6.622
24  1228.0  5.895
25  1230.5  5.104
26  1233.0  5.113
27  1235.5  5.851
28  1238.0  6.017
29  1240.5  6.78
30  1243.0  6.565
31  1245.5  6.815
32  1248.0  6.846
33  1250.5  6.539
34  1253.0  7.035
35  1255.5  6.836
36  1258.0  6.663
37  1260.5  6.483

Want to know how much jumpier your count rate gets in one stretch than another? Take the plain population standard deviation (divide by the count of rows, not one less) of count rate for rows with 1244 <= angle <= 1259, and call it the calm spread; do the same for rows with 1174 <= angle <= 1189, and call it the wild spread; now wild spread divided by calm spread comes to 2.0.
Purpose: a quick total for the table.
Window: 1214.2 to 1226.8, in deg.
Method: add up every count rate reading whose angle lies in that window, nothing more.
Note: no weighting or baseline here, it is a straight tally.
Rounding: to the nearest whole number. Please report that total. 35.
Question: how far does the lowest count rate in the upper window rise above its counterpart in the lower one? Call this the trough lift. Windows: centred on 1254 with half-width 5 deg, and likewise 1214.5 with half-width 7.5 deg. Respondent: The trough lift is 0.0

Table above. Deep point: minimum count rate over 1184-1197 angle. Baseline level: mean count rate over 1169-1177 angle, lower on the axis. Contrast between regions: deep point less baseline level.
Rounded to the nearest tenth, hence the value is -0.4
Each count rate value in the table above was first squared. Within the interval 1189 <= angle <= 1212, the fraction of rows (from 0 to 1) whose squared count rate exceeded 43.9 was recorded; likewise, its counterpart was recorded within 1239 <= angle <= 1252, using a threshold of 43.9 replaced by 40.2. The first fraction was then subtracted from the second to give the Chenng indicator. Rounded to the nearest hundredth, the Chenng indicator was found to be 0.67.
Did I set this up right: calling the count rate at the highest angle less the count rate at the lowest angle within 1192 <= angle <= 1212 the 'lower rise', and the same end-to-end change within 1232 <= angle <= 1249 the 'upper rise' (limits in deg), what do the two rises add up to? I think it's 1.6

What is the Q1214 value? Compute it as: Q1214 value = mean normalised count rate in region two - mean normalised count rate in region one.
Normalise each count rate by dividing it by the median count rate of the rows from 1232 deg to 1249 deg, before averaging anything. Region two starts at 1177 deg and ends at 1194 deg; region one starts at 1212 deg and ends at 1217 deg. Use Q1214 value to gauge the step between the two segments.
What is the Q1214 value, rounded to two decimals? -0.10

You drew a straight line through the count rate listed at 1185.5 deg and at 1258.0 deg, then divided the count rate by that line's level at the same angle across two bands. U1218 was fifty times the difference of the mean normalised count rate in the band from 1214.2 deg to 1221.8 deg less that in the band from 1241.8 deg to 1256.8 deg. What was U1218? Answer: 5.2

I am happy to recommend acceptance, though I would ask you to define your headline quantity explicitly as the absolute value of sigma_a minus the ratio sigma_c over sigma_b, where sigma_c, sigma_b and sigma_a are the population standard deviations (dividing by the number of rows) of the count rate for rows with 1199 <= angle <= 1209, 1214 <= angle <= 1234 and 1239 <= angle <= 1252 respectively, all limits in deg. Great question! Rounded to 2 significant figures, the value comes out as 0.67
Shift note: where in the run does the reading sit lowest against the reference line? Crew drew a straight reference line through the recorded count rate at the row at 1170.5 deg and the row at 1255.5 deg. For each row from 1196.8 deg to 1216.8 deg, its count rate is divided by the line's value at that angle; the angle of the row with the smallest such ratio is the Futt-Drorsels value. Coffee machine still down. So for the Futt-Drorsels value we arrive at 1198.0 deg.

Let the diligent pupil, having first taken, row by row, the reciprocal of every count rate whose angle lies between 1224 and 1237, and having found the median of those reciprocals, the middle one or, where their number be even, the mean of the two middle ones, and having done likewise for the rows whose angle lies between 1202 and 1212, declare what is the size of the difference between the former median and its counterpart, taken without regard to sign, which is 0.023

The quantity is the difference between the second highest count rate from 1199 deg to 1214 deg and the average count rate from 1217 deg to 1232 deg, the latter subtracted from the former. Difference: 0.7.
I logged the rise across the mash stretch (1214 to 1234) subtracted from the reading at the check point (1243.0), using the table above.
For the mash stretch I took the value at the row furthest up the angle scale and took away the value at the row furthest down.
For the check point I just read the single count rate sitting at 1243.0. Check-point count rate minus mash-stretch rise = 8.4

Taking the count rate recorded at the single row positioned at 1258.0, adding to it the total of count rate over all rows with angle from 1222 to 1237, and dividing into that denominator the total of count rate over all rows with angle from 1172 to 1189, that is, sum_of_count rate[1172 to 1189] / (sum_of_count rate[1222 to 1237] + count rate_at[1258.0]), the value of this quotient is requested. 1.1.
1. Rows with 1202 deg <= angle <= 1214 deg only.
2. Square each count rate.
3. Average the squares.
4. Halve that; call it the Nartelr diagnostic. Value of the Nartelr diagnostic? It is 24.0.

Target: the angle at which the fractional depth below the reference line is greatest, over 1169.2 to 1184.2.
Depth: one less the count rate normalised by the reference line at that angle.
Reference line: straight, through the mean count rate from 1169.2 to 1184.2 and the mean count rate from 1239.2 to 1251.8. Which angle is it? 1170.5 deg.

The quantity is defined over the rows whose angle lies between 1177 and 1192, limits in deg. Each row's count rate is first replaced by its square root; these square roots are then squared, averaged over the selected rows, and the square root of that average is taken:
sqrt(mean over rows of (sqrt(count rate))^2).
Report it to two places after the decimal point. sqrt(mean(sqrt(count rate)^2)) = 2.57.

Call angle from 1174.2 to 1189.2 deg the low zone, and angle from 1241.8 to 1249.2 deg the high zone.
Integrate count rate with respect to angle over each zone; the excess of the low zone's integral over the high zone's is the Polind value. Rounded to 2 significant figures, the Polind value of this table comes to 49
